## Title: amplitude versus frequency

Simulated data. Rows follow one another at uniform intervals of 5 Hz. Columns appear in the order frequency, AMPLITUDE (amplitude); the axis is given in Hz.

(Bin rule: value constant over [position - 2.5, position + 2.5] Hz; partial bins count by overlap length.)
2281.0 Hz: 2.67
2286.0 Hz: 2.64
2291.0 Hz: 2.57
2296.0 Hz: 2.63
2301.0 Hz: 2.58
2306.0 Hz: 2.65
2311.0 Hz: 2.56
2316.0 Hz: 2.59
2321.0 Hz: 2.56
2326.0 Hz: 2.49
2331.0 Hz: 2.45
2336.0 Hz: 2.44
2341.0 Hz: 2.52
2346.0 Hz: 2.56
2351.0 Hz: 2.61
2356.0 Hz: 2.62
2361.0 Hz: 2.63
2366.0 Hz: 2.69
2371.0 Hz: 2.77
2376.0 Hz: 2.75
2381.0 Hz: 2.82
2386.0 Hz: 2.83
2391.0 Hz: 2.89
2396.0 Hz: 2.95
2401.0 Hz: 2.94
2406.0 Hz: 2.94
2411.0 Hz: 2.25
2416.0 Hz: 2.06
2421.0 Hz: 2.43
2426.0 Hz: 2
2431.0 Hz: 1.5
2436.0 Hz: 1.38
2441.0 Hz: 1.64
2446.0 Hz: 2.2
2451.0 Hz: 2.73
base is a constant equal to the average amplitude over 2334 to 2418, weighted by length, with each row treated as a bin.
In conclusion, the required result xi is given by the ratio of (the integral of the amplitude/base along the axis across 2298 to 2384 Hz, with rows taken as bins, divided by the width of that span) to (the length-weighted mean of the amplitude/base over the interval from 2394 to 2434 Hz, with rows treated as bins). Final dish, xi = 1.10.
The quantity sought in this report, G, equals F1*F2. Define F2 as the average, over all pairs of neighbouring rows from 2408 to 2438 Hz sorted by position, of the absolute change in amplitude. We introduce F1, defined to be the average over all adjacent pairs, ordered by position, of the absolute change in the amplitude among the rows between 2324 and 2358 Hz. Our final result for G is 0.0123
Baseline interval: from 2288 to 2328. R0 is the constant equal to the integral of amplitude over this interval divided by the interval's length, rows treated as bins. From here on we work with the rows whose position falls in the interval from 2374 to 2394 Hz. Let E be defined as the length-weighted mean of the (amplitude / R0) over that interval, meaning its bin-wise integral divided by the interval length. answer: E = 1.10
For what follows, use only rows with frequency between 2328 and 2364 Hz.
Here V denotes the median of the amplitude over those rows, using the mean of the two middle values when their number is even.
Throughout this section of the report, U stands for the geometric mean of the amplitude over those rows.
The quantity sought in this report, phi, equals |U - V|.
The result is 0.014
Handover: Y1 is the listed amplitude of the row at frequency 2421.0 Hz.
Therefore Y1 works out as 2.43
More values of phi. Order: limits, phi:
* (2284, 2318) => 0.013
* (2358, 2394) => 0.003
